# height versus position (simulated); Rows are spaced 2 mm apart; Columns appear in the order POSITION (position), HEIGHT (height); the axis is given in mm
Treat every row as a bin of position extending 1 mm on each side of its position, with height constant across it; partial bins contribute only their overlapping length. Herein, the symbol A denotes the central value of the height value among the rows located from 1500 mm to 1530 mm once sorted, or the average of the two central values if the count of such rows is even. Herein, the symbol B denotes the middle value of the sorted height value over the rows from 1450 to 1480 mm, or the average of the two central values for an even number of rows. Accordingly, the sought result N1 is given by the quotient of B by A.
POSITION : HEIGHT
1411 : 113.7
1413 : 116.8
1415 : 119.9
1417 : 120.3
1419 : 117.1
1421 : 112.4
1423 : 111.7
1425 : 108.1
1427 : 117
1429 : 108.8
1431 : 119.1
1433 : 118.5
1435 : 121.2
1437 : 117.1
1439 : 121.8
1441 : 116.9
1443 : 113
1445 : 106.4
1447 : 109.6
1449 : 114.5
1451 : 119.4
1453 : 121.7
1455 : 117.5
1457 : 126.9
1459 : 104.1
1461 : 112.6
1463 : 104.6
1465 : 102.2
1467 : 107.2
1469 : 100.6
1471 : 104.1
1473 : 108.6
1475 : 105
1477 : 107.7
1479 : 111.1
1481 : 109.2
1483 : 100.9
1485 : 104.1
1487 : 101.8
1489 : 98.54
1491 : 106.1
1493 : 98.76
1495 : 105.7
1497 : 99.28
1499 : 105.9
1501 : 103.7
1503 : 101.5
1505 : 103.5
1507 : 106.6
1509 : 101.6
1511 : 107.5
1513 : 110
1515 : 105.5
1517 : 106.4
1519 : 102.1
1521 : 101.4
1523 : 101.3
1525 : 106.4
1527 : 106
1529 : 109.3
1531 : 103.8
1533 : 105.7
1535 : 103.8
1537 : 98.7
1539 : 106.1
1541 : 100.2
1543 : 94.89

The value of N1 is 1.02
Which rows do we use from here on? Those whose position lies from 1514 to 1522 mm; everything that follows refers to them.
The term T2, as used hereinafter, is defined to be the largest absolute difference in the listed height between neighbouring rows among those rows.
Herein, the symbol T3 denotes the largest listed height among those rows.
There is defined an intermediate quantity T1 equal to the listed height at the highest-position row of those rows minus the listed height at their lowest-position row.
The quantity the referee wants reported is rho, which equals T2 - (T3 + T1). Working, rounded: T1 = -4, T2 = 4.3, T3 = 106.4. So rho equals -98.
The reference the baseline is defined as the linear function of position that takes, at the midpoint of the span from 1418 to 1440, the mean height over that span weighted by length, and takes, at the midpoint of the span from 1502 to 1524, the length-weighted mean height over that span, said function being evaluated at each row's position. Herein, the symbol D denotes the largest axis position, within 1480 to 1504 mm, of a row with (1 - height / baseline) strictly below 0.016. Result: 1499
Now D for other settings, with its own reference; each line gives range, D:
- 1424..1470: 1461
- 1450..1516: 1515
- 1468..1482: 1481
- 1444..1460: 1457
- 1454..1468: 1461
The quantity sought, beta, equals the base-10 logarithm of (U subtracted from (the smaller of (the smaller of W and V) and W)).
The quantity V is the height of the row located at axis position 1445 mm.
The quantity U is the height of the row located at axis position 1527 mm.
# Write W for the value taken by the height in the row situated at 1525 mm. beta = -0.4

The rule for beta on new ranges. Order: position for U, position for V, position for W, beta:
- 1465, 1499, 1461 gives 0.6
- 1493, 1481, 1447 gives 1.0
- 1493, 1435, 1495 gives 0.8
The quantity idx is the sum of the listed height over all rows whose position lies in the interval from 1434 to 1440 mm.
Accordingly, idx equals 360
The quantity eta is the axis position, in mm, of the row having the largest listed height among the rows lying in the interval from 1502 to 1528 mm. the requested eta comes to 1513 mm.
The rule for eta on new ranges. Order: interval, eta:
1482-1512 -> 1511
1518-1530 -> 1529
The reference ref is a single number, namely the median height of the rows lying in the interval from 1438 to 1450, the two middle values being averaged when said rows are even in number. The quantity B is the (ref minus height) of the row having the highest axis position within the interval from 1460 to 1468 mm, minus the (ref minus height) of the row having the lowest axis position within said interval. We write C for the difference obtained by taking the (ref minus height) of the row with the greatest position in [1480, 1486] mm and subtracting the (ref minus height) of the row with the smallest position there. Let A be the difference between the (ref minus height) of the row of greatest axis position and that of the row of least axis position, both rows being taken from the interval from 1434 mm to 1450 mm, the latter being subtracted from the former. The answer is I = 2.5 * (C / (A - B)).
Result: 10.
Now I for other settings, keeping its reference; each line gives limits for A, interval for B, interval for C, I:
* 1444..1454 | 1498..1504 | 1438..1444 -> -1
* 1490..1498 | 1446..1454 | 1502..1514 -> -1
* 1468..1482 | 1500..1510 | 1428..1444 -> 1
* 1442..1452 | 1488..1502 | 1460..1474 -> -8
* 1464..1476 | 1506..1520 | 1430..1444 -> -2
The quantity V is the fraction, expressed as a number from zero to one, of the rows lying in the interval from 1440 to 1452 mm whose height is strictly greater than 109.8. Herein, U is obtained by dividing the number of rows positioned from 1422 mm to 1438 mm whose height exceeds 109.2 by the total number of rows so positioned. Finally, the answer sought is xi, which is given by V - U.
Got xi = -0.1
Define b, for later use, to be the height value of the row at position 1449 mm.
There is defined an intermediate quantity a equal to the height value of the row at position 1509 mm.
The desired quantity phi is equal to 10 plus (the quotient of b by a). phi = 11.1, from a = 101.6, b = 114.5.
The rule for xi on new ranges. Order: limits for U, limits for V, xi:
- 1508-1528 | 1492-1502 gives -0.1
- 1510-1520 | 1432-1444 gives 0.8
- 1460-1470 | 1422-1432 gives 0.4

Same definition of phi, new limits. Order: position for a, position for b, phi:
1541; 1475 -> 11.0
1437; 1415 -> 11.0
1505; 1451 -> 11.2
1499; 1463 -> 11.0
